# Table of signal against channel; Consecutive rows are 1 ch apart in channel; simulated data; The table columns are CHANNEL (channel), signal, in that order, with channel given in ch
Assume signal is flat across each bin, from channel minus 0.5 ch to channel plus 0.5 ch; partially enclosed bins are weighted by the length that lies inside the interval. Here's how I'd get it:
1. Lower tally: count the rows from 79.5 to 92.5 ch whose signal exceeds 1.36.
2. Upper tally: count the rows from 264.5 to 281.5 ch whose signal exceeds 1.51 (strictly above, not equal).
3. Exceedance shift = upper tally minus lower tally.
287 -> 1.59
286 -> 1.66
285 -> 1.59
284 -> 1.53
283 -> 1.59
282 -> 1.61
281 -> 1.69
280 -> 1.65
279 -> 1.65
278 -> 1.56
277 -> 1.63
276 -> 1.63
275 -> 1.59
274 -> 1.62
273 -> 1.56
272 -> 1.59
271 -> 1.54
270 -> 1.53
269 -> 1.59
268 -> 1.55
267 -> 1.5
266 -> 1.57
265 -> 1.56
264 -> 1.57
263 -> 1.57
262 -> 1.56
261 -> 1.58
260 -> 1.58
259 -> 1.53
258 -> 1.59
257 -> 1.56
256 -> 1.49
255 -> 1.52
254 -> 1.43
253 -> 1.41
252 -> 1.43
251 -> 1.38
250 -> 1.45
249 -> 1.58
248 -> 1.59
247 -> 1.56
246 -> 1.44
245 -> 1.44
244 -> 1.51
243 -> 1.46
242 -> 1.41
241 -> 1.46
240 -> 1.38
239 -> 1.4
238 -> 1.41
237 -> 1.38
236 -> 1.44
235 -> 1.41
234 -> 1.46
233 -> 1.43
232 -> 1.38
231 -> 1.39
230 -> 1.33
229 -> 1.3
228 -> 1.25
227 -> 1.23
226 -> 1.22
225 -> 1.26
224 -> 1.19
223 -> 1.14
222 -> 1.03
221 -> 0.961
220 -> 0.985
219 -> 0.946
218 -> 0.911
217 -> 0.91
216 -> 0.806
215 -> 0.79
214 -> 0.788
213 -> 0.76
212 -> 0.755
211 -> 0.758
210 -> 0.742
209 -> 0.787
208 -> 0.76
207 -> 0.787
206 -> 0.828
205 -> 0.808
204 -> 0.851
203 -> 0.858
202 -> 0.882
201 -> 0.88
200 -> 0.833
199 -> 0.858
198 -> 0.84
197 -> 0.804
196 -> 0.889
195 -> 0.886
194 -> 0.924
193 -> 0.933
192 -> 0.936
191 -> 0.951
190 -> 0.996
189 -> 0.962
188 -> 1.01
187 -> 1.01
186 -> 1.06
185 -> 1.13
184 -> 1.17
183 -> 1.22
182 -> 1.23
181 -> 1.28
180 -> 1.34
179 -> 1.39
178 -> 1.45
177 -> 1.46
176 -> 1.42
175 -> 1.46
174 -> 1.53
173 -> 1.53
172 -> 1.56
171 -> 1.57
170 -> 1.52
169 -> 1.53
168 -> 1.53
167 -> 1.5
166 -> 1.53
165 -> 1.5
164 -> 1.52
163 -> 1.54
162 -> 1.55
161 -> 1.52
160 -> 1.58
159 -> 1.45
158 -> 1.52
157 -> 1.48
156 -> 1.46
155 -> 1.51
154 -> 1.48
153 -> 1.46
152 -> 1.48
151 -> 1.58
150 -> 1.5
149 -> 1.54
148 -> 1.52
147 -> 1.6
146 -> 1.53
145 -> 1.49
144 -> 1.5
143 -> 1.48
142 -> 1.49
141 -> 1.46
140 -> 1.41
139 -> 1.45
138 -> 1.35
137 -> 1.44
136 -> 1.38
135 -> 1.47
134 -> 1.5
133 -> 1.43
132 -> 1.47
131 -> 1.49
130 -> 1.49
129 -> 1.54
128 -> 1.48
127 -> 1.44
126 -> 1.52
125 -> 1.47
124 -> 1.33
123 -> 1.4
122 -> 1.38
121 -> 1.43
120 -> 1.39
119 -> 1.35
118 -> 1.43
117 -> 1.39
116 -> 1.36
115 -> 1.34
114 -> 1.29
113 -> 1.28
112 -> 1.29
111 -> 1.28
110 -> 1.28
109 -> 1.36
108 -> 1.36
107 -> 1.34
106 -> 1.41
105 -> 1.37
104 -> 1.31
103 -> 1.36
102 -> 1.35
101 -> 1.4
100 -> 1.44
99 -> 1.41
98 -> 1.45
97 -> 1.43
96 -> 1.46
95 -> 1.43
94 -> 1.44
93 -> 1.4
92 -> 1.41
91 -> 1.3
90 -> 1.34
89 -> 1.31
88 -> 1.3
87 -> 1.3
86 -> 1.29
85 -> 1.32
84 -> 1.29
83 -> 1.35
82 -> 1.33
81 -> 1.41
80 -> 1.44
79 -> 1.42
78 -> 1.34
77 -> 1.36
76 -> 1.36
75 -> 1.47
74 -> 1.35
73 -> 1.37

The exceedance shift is 13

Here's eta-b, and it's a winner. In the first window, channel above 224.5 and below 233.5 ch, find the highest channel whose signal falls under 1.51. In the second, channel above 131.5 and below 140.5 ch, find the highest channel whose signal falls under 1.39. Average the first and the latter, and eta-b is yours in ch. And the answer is 185.5 ch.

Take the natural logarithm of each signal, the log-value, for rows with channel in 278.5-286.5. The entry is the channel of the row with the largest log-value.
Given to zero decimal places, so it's 281 ch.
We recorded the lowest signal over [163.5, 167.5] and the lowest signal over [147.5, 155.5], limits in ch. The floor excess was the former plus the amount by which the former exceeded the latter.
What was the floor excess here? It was 1.5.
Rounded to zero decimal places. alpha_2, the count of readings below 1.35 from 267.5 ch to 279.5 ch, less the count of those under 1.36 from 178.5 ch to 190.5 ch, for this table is -11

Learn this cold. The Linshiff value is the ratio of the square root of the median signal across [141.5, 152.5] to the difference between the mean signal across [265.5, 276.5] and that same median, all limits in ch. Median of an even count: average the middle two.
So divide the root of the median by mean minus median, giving 17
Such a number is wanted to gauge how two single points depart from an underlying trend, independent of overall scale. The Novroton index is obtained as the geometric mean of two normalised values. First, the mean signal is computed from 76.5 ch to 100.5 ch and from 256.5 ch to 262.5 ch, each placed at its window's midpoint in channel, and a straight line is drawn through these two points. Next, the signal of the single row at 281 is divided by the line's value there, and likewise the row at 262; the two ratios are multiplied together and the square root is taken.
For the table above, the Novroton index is 1.03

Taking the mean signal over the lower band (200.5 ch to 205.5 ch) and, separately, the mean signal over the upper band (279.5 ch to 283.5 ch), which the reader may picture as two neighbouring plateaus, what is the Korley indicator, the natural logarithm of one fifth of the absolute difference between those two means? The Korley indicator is -1.9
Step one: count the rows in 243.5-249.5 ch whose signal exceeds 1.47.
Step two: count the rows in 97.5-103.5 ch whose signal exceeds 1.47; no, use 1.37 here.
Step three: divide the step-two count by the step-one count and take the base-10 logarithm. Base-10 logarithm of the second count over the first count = 0.0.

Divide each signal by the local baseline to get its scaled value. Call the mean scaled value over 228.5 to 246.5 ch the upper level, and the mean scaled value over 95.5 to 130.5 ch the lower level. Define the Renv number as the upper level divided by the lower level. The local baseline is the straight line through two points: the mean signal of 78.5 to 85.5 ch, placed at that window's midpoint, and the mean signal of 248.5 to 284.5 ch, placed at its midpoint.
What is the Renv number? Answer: 0.93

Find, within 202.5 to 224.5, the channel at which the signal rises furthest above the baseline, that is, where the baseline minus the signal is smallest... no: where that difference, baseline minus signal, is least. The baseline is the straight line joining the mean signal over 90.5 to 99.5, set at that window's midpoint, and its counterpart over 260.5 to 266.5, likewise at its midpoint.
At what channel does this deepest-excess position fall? 224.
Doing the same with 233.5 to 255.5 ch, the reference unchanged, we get 248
